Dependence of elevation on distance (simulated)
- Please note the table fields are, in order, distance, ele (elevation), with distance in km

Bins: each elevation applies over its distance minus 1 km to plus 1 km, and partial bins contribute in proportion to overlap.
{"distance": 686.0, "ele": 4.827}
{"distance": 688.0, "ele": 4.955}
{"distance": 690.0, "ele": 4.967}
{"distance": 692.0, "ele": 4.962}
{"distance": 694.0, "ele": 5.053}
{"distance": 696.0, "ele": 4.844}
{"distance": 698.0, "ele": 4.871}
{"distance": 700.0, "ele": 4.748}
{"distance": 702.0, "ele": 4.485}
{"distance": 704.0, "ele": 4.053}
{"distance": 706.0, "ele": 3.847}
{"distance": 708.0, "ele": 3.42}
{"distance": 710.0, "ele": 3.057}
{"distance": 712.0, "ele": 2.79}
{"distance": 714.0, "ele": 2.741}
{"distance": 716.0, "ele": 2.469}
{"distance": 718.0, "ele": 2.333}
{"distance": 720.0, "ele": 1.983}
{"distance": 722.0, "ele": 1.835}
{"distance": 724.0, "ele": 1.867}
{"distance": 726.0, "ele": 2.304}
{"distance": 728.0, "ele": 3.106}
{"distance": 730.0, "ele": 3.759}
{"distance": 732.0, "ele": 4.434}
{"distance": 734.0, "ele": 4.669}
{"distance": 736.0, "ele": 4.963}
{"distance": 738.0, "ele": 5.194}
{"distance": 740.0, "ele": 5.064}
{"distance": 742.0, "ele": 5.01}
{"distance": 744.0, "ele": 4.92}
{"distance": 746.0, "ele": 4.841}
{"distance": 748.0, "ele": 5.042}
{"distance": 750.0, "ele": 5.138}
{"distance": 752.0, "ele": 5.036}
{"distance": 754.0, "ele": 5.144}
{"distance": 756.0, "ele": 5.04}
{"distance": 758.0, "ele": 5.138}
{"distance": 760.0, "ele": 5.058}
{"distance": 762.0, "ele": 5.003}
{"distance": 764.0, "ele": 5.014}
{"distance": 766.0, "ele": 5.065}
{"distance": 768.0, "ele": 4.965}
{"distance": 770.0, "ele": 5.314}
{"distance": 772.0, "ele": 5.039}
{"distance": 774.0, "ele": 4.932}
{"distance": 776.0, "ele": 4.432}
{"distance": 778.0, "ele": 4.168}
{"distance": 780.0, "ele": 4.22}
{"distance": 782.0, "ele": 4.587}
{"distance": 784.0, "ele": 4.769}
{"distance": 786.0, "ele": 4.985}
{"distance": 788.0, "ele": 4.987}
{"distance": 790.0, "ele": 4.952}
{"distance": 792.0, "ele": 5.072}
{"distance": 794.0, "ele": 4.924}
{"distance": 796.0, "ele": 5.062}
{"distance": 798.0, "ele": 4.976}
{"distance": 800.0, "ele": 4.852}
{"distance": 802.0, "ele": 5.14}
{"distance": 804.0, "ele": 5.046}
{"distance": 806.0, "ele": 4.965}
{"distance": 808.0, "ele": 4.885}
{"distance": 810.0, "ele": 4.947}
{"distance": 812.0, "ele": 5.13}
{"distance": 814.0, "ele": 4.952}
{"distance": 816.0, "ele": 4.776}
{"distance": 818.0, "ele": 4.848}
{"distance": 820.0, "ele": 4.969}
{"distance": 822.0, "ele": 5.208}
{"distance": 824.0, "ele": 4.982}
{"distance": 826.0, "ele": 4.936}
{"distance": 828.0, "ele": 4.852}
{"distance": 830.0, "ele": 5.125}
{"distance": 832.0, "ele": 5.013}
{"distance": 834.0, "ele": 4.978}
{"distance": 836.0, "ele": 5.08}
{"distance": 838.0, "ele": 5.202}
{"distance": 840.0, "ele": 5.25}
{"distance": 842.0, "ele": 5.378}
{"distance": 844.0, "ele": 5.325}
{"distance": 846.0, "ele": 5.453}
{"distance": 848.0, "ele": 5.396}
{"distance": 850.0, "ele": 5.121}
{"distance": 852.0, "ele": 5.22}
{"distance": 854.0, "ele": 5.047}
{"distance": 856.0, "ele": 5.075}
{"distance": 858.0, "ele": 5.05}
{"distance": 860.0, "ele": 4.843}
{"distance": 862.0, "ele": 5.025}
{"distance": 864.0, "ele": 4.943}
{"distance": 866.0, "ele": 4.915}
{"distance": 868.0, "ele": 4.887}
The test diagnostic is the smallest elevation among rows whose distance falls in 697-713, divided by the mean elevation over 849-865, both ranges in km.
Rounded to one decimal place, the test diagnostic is 0.6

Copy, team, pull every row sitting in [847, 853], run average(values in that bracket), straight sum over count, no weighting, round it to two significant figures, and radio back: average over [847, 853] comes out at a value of 5.2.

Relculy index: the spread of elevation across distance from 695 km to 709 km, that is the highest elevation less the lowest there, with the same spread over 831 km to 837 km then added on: 1.6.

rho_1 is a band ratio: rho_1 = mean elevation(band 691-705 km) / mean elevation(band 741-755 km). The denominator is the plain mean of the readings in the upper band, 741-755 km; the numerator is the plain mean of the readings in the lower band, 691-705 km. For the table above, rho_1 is 0.94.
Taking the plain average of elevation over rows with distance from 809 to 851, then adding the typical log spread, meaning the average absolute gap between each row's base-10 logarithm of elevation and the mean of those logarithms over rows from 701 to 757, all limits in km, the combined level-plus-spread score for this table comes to 5.22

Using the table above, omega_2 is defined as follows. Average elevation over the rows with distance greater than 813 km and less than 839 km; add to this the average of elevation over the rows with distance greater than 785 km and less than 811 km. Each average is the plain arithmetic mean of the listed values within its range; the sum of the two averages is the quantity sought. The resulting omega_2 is 10.0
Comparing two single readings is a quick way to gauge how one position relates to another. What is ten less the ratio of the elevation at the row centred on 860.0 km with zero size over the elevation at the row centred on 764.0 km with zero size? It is 9.03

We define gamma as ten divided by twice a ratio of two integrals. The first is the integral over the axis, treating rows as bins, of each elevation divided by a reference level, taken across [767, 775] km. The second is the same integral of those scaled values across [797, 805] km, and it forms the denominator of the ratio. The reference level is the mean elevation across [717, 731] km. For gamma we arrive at 4.9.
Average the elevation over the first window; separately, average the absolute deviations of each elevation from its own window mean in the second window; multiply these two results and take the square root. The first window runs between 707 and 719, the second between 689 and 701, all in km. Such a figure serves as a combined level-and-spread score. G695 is 0.5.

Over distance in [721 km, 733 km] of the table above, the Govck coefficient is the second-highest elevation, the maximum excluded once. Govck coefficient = 3.759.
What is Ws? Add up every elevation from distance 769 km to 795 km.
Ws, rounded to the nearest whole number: 62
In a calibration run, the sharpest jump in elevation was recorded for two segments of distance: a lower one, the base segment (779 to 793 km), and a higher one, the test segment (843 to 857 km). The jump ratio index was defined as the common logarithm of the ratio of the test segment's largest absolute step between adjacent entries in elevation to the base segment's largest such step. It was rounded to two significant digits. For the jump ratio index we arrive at -0.13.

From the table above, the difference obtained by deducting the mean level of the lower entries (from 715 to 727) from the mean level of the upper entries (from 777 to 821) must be 2.7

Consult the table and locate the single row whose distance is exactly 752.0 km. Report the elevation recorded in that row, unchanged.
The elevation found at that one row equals 5.036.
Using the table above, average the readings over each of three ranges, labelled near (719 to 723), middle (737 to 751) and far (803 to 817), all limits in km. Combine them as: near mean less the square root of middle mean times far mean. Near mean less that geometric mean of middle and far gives -3.1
